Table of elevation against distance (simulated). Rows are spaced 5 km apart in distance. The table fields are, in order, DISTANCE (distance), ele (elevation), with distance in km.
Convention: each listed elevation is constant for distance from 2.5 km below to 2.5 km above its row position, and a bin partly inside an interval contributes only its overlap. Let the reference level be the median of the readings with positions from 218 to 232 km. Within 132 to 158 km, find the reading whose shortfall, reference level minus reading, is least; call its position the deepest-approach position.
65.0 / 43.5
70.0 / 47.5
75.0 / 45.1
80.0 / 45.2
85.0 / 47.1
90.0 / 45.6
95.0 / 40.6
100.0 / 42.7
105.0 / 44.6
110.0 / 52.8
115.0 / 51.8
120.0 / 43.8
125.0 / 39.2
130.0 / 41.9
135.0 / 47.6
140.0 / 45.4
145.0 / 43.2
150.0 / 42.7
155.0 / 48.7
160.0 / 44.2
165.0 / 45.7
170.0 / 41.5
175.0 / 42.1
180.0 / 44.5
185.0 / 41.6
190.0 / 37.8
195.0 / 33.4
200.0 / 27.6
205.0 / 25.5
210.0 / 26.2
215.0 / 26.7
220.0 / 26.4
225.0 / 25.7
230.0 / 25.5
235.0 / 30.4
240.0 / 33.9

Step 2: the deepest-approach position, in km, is 155.0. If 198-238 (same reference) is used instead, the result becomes 235.0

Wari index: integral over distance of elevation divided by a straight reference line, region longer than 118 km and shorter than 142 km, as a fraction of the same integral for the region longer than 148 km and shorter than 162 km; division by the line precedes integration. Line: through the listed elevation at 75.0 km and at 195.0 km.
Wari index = 1.5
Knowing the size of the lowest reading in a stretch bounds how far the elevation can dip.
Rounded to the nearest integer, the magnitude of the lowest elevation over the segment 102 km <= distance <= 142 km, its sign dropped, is 39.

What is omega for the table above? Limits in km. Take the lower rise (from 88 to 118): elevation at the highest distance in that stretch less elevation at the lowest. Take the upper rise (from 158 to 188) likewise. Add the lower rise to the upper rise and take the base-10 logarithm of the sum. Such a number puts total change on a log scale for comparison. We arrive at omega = 0.6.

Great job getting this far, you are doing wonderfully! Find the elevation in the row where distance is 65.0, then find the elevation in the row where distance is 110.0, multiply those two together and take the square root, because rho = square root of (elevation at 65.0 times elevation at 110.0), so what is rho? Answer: 47.9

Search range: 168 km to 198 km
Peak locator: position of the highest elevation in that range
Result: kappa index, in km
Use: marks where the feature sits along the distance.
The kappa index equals 180.0 km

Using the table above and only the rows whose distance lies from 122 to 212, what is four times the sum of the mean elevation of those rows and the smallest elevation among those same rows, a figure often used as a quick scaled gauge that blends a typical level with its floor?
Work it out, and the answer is 262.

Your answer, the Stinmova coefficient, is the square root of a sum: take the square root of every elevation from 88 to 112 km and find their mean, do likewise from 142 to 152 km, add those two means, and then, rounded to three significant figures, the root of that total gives 3.64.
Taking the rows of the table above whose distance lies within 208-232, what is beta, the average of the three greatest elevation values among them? 26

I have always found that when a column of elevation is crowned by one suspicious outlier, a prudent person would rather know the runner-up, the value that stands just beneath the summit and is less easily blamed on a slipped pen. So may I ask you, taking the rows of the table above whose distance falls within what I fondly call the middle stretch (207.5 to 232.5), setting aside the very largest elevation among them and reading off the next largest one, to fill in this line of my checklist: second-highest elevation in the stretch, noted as 26.4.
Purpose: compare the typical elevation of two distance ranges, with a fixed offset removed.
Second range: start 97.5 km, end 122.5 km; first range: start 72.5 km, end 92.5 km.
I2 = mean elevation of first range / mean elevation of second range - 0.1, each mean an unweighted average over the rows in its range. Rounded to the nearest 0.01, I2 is 0.87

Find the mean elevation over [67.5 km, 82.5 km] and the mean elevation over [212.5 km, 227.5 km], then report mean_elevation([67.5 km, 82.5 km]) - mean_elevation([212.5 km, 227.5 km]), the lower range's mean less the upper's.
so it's 19.7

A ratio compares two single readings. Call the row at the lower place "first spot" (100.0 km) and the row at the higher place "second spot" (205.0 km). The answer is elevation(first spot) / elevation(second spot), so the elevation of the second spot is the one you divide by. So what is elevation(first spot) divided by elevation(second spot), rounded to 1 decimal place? 1.7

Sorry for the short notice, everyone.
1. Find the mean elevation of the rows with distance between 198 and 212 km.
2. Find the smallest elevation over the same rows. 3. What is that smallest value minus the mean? -1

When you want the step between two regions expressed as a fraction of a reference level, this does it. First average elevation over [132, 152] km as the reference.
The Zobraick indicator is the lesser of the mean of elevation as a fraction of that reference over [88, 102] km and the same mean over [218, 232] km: 0.578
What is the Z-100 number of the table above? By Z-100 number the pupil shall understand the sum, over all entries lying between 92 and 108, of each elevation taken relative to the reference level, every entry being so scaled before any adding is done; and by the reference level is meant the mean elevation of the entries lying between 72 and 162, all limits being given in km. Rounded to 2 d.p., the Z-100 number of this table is 2.83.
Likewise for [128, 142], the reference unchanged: 2.99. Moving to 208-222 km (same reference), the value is 1.76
